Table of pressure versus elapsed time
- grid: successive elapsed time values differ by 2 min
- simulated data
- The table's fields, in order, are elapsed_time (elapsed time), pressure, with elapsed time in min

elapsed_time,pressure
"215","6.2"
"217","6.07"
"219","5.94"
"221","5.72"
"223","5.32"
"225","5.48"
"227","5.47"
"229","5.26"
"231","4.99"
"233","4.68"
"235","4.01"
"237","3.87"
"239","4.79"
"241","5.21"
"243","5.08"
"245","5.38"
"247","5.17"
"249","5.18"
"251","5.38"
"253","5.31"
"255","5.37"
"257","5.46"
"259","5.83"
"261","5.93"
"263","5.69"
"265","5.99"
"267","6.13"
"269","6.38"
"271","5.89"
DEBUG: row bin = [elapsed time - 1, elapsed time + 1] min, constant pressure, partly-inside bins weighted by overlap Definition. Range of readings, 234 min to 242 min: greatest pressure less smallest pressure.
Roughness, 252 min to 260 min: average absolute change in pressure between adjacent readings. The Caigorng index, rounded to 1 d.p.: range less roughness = 1.2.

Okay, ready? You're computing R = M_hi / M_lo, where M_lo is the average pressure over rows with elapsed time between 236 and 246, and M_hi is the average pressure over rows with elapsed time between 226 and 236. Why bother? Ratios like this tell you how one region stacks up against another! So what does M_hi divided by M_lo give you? 1.00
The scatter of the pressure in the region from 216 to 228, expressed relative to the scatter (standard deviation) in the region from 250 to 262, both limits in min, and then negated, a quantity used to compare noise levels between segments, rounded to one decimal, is -1.1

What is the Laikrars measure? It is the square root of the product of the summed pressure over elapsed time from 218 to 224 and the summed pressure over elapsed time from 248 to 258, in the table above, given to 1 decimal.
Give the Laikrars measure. 21.3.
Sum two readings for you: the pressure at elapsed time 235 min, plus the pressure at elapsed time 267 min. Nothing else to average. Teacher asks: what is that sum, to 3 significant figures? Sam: 10.1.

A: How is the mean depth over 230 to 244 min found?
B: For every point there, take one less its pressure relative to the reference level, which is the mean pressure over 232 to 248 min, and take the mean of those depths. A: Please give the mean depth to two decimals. 0.02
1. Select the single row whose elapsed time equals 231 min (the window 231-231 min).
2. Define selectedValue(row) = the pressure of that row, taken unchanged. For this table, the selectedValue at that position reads 4.99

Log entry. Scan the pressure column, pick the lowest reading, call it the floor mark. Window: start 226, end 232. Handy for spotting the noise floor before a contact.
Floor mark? 4.99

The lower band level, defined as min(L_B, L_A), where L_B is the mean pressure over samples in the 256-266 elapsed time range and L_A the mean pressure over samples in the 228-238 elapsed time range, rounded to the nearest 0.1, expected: 4.6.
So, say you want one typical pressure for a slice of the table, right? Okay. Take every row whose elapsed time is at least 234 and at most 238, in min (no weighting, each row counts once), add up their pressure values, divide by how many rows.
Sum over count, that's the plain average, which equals 3.9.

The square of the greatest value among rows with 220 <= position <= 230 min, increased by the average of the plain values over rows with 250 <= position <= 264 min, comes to 38.3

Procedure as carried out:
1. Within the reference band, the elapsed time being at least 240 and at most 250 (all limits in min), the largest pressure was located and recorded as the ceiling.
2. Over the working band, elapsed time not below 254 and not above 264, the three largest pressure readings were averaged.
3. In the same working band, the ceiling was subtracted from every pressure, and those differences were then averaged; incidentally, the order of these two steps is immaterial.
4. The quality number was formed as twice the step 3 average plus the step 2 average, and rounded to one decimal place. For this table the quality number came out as 6.4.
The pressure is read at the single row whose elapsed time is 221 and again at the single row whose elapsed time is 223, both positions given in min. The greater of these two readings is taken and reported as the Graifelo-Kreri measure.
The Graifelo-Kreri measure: 5.72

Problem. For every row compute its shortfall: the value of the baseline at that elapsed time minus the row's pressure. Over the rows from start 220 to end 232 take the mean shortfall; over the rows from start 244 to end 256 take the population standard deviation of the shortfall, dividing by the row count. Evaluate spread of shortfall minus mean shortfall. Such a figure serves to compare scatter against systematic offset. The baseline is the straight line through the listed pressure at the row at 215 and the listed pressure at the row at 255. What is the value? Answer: -0.47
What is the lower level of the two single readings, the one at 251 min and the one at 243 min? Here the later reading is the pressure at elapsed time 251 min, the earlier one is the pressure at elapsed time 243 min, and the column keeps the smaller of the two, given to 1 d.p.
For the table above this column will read 5.1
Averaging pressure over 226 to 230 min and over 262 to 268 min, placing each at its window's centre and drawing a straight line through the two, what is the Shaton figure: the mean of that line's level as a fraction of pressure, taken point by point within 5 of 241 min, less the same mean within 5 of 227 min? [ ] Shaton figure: 0.15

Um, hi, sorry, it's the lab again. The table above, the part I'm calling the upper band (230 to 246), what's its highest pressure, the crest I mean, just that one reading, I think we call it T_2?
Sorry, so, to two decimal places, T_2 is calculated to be 5.38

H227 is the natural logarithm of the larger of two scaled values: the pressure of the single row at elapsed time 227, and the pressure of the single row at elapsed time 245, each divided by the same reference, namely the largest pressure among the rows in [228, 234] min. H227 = 0.039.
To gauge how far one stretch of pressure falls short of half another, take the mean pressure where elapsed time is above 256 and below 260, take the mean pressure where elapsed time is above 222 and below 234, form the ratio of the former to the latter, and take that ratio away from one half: -0.59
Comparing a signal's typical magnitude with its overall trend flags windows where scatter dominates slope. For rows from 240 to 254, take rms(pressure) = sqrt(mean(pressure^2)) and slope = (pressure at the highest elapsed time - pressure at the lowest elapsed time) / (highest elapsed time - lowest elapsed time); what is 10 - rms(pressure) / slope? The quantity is -619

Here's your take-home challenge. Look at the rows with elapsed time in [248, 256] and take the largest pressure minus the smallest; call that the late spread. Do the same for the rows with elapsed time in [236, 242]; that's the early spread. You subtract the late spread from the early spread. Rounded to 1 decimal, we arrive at 1.1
